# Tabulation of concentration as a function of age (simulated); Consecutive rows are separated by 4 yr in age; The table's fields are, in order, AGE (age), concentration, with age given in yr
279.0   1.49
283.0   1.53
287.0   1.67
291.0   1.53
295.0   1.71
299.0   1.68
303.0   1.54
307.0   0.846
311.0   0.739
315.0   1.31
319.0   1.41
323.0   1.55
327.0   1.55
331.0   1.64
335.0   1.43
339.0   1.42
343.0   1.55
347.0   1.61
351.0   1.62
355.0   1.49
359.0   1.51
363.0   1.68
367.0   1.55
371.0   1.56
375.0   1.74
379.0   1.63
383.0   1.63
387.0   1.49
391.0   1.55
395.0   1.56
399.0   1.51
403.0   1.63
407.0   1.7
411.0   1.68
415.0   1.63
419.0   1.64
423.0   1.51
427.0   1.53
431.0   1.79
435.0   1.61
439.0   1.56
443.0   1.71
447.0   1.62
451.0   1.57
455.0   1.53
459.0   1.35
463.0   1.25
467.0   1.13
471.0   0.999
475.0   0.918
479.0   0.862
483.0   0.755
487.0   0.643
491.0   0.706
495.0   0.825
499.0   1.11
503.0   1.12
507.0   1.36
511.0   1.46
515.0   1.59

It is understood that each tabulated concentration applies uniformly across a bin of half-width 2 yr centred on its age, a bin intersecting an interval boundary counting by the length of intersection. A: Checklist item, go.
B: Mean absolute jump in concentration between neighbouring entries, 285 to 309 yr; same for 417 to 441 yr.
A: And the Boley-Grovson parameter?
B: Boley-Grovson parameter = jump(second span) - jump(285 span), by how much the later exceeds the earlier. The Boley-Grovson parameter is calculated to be -0.11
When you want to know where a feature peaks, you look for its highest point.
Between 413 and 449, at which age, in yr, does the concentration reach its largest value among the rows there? 431.0 yr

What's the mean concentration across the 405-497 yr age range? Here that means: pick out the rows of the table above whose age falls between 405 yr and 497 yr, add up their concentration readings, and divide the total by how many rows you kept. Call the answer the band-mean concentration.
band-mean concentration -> 1.33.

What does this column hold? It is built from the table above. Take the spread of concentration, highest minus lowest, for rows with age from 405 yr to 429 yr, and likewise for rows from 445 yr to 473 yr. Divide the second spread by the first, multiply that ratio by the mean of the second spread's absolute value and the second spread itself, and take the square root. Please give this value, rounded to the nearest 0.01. 1.42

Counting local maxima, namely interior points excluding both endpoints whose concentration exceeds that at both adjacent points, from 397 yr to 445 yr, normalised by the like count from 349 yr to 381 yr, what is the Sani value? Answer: 1.5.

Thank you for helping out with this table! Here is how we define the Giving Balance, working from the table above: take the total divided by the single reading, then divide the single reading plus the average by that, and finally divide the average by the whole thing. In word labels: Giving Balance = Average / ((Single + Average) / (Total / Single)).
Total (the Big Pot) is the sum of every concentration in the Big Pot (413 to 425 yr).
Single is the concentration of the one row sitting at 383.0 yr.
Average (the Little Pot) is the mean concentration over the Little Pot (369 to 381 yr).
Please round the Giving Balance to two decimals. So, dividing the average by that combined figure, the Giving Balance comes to 1.47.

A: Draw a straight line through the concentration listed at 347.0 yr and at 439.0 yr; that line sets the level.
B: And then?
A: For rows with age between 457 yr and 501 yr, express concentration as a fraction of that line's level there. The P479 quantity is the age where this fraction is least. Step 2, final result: 487.0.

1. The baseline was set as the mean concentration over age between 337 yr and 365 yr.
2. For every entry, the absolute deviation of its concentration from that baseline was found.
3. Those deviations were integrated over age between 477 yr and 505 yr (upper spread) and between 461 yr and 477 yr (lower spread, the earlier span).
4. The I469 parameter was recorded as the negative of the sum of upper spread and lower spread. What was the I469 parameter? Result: -27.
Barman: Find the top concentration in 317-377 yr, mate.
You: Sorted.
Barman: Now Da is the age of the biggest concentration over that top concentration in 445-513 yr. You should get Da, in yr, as 447.0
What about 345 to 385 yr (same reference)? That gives 375.0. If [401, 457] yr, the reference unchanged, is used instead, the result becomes 431.0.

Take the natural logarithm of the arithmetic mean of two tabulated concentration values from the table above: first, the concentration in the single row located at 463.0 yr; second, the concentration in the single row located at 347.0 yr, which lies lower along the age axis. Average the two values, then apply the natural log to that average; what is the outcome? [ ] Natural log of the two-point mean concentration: 0.36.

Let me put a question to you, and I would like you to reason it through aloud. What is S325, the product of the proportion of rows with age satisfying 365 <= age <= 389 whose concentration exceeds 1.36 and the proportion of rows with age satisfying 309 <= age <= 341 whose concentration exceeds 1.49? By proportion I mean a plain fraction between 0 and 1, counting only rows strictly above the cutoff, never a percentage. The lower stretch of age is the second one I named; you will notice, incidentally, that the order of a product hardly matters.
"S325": 0.4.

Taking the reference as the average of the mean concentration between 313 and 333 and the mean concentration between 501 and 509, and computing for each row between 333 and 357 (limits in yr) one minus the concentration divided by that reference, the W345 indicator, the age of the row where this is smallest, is 351.0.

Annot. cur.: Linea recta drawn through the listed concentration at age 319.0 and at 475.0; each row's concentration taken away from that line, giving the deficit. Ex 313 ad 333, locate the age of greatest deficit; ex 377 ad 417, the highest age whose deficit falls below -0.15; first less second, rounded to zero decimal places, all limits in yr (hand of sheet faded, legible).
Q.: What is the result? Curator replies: -100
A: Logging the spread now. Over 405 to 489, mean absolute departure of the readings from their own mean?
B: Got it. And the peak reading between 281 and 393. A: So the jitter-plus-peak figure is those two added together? 2.04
